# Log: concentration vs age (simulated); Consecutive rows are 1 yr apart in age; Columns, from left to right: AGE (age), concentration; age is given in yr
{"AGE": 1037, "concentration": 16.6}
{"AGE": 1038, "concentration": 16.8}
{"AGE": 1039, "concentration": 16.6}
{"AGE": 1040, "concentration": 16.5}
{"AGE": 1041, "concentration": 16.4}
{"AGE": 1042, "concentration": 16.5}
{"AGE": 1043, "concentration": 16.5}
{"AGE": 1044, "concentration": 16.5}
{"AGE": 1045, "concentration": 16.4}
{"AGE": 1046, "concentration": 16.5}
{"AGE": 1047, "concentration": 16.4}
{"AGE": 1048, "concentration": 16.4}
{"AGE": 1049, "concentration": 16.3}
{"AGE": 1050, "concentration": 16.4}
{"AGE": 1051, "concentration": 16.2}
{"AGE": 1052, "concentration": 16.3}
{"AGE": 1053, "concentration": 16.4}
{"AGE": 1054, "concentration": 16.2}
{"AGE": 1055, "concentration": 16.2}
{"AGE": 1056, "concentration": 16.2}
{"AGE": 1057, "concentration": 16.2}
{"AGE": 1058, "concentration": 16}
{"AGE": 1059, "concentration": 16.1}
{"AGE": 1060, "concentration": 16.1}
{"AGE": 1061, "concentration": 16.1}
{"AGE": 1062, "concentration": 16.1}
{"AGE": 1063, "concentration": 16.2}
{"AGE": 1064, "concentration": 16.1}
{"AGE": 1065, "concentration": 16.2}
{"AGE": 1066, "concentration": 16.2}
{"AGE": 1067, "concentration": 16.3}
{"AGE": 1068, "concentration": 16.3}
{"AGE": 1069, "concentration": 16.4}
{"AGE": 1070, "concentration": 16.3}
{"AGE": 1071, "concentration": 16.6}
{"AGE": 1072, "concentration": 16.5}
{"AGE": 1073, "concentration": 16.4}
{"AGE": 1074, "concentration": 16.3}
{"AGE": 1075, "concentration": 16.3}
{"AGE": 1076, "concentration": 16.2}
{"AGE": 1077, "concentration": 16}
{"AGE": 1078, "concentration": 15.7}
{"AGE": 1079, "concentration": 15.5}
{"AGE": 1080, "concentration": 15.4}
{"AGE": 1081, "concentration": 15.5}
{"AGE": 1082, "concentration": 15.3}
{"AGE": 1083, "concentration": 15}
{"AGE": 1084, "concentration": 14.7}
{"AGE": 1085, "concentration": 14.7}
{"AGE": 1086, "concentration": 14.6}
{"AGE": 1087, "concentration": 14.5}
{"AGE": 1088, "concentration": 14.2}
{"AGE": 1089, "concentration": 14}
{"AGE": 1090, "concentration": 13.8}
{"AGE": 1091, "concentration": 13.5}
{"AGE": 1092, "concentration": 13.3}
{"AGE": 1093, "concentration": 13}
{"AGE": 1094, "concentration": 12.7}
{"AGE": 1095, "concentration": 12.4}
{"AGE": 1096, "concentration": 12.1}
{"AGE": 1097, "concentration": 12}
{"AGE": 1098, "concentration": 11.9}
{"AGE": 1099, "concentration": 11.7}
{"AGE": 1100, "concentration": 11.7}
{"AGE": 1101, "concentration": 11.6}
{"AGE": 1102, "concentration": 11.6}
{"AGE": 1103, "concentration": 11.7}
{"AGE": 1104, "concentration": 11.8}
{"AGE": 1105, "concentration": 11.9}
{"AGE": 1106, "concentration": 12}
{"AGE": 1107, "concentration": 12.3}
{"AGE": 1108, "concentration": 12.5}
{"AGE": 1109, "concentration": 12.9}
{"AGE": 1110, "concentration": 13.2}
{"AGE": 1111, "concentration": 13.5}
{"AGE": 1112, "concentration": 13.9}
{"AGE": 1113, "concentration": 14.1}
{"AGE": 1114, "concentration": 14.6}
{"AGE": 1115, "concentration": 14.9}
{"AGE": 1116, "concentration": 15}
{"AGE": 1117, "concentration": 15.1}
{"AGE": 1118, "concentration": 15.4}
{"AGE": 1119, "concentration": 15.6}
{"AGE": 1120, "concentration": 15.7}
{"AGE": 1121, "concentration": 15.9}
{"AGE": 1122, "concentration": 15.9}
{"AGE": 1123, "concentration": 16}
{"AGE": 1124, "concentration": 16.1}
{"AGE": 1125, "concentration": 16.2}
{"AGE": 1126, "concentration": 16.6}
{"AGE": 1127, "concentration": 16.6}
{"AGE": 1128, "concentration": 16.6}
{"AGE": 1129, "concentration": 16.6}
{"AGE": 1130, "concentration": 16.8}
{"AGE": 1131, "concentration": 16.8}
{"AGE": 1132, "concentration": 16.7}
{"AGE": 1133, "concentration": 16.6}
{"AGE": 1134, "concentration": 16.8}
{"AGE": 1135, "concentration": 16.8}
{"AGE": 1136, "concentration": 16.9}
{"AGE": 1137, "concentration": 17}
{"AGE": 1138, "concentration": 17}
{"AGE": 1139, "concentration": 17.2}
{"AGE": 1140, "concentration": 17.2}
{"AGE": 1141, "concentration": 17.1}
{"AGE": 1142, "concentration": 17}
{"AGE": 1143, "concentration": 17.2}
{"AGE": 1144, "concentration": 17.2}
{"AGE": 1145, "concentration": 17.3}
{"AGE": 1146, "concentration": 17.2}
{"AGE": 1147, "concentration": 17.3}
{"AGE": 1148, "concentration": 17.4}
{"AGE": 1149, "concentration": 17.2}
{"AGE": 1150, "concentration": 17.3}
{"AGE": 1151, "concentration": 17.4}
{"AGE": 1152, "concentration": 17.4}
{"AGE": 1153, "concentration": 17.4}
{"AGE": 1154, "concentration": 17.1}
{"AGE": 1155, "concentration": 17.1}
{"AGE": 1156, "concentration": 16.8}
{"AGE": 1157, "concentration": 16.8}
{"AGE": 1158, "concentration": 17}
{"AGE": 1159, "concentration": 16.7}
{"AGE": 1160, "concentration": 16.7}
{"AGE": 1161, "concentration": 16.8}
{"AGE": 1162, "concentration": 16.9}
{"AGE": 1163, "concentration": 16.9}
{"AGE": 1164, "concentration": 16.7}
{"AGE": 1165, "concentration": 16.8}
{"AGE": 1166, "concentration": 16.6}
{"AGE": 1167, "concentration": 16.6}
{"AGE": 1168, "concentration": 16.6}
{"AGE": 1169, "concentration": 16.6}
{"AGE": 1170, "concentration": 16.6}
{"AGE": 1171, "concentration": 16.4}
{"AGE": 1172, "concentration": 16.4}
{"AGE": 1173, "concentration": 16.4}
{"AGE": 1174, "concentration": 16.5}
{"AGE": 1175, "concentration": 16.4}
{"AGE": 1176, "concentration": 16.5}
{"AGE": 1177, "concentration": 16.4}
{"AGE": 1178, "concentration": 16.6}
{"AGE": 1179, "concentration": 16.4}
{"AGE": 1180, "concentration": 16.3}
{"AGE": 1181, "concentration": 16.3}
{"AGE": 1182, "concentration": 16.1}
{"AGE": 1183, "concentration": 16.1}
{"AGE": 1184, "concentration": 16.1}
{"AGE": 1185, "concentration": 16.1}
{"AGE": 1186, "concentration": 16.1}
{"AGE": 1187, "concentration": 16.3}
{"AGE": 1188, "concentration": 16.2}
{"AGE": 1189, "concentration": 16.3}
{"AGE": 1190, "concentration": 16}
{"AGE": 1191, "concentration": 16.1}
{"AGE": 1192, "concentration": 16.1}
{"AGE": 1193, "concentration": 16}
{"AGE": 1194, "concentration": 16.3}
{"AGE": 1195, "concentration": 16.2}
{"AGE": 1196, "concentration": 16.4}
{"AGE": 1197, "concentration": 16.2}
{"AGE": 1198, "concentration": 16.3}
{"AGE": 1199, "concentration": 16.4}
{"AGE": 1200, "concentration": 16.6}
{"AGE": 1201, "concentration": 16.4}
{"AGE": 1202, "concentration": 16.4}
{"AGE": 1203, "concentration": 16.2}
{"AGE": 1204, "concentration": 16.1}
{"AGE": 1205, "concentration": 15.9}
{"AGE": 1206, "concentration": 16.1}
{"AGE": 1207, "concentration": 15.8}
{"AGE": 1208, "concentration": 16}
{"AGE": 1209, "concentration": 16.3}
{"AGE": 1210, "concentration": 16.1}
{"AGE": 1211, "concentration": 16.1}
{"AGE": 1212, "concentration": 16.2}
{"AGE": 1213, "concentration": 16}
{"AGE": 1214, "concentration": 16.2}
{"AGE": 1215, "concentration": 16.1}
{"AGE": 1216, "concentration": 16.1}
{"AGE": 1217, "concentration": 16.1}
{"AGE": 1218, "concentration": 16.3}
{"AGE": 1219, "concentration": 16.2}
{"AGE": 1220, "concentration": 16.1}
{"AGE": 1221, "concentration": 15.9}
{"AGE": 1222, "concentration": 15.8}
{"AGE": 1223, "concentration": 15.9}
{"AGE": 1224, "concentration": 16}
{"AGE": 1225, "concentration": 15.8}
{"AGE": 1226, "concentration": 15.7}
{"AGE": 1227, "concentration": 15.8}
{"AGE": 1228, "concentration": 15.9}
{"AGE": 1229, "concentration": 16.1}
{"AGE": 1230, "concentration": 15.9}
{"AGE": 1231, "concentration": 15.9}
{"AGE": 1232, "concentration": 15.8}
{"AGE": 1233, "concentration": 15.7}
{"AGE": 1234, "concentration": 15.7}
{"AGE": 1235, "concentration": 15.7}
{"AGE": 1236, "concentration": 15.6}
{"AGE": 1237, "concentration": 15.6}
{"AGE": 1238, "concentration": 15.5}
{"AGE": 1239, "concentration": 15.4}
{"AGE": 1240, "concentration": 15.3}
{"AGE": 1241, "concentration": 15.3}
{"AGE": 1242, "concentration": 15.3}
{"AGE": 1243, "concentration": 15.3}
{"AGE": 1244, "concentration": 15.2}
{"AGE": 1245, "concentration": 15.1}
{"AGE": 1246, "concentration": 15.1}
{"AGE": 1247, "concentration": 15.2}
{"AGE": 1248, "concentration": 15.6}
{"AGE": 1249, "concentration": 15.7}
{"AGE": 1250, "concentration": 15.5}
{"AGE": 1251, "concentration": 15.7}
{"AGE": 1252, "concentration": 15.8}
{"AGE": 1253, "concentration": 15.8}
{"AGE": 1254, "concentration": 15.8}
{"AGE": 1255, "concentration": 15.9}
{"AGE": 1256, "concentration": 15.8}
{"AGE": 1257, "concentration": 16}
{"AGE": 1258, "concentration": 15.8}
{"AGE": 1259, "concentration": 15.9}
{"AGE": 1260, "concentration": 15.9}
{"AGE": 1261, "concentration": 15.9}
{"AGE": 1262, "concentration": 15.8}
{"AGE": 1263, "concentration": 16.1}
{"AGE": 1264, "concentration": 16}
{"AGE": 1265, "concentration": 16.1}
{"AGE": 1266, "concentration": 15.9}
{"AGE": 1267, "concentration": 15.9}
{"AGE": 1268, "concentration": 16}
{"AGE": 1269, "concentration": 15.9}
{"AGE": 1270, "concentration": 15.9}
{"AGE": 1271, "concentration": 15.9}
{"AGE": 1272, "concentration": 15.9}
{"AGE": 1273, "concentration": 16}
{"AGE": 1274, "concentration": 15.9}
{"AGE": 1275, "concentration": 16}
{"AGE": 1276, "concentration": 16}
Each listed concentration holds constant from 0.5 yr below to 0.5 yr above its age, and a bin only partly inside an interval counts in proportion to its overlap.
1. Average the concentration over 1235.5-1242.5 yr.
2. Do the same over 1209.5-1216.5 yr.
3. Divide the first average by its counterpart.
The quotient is 0.96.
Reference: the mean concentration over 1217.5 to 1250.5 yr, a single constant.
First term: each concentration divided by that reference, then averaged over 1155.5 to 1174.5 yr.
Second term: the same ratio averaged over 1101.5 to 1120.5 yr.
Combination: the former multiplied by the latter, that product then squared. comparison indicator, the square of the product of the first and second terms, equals 0.85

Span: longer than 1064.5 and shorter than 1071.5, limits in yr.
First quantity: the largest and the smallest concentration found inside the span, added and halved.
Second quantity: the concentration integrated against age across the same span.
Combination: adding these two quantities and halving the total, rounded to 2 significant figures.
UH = 65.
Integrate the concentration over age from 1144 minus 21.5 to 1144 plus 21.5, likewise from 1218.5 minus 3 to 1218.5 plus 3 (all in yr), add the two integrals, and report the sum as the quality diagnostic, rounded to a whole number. 824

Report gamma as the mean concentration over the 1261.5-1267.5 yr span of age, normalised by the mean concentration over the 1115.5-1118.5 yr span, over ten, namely 0.105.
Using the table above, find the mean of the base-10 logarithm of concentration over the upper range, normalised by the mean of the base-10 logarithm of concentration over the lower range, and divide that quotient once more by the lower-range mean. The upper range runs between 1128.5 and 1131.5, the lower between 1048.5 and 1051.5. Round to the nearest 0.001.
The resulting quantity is 0.833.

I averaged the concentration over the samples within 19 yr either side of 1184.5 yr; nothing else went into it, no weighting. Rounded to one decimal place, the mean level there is 16.3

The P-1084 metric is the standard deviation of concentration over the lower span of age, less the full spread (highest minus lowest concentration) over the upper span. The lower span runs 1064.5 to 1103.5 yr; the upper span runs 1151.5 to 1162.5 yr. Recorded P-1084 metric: 1.1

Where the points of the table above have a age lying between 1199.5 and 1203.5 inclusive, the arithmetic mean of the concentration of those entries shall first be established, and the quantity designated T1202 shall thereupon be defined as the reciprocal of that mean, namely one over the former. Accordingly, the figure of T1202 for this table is 0.0610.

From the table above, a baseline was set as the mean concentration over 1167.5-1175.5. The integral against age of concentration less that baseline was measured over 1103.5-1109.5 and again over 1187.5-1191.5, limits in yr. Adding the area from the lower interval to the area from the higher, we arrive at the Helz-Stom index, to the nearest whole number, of -27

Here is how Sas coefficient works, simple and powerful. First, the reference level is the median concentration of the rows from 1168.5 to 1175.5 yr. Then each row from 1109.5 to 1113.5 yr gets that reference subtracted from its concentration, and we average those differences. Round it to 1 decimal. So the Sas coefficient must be -2.7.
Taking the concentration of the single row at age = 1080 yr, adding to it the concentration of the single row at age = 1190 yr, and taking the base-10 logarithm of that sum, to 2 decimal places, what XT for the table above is 1.50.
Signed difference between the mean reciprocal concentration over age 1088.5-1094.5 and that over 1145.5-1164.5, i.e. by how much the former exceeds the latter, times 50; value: 0.81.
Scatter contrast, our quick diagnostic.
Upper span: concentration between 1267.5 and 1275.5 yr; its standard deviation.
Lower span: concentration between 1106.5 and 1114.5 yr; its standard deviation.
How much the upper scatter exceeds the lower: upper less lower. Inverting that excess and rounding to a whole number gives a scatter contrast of -1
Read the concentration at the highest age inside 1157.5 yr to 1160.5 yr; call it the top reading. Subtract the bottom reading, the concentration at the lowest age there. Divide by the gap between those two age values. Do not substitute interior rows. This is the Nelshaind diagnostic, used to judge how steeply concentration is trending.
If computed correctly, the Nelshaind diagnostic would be -0.15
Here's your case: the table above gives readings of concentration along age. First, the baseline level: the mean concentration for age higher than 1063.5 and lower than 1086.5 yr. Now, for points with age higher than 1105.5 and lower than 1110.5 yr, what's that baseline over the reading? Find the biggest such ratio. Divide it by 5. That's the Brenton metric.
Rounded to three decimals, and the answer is 0.264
